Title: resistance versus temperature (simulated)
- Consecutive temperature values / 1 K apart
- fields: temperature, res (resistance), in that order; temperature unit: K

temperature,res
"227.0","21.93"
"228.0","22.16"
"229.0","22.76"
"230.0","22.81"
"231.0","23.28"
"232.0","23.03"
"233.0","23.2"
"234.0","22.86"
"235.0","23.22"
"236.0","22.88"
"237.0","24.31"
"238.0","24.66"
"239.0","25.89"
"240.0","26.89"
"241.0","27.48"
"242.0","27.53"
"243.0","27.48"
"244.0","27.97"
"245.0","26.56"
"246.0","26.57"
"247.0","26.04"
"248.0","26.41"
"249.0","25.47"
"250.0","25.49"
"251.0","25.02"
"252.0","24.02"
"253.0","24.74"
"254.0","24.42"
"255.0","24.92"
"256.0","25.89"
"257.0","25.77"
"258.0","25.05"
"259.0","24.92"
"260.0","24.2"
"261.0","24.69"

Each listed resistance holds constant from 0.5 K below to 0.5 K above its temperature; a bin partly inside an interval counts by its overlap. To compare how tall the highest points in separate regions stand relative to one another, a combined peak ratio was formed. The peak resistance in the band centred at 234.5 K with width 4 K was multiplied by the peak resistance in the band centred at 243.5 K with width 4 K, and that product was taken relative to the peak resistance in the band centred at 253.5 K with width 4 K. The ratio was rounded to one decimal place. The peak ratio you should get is 26.1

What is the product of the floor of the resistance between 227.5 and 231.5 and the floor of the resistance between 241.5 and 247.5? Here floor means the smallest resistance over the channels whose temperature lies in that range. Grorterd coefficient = 577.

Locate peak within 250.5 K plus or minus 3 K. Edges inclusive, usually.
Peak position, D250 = 248.0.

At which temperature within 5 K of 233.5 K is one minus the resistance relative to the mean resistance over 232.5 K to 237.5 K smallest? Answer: 238.0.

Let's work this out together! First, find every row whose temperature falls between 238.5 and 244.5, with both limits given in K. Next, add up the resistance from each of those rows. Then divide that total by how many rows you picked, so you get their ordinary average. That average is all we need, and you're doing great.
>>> 27.2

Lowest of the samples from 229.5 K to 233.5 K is 22.81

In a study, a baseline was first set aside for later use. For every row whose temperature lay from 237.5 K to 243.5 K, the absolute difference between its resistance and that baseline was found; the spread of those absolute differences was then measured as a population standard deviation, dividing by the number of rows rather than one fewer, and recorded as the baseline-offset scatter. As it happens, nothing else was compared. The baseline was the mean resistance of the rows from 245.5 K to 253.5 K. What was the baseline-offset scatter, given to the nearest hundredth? 0.64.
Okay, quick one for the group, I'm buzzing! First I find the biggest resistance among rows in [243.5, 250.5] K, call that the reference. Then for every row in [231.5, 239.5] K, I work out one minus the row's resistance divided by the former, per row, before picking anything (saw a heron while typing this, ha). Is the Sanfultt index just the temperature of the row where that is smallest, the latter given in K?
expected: 239.0 K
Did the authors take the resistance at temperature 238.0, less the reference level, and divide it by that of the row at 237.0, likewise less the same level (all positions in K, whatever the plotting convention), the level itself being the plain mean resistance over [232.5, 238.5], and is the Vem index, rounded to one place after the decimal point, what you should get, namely 1.4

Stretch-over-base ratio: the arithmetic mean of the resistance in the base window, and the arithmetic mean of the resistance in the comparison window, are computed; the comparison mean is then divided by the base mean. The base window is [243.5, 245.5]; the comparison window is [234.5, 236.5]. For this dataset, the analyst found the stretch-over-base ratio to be 0.85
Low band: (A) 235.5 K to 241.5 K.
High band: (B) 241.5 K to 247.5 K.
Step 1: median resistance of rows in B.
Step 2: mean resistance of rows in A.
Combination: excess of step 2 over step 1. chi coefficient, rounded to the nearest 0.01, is -1.67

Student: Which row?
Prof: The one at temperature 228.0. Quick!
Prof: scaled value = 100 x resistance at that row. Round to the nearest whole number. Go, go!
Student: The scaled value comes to 2216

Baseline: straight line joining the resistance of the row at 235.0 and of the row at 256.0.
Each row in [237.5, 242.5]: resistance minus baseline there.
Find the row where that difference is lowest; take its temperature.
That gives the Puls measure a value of 238.0 K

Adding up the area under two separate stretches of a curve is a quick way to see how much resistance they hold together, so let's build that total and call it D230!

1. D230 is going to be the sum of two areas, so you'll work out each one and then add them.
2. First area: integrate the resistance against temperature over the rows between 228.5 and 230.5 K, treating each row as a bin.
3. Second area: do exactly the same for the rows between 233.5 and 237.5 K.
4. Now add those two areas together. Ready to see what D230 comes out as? 139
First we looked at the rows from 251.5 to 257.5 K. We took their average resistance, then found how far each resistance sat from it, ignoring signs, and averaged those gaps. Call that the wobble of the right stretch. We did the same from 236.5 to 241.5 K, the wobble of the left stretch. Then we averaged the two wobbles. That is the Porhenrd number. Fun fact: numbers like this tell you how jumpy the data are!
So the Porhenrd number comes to 0.83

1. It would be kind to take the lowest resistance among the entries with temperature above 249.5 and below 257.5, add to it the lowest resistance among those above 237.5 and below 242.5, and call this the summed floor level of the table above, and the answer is 48.7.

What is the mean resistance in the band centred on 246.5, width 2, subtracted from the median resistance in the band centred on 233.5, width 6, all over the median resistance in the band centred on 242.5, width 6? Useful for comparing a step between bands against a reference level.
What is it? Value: -0.12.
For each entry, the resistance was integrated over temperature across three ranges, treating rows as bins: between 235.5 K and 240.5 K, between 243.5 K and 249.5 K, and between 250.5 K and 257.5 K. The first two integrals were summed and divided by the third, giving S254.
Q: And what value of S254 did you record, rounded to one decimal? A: 1.6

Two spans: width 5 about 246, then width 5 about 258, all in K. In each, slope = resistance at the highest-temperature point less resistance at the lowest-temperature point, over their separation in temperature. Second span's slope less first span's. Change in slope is 0.0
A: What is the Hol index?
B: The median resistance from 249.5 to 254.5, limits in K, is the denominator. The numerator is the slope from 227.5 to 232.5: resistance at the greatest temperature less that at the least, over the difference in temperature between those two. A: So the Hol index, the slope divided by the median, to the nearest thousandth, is 0.009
